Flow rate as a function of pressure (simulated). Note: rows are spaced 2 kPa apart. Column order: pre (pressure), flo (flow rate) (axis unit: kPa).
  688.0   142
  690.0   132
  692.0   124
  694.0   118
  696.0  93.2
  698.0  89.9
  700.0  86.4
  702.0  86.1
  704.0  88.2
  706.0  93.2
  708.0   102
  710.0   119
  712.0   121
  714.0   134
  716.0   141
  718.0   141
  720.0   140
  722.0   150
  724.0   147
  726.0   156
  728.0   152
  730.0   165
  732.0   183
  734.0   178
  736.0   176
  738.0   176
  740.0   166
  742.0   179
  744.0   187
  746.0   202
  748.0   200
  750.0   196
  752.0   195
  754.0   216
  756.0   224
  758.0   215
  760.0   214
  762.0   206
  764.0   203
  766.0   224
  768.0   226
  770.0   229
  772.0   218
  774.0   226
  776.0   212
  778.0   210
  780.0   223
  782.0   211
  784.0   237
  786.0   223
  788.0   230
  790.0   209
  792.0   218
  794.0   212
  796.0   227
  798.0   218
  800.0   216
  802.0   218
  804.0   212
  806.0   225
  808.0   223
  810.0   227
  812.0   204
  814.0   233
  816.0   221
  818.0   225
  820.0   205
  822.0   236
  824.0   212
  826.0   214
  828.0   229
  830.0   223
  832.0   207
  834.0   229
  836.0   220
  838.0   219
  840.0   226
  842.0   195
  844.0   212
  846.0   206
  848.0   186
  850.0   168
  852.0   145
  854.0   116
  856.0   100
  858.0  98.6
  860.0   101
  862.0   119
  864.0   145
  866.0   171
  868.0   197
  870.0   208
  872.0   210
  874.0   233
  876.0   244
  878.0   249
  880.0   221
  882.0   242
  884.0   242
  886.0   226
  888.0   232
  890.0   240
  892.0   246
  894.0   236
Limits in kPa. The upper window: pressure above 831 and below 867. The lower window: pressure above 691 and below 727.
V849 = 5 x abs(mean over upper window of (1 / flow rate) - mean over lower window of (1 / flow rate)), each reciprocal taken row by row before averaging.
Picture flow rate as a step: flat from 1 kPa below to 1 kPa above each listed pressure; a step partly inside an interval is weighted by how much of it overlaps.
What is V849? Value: 0.012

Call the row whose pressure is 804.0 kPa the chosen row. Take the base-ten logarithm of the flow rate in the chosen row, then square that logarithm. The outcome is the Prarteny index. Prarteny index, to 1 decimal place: 5.4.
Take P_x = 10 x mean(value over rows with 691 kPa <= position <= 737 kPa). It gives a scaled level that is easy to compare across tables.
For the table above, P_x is 1297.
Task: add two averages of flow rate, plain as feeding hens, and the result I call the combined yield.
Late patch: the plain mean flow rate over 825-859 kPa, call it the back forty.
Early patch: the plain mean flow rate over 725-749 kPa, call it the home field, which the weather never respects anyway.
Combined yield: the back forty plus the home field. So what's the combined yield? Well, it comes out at 365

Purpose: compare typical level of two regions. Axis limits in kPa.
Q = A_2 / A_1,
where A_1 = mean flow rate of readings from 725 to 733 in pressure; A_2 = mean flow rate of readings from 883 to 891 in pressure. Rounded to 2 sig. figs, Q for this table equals 1.4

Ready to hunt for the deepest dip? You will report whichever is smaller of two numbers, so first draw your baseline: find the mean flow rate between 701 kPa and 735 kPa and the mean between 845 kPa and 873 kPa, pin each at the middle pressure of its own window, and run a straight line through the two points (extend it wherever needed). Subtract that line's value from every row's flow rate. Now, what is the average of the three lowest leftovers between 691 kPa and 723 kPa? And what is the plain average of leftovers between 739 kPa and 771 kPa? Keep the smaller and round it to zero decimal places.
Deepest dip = -46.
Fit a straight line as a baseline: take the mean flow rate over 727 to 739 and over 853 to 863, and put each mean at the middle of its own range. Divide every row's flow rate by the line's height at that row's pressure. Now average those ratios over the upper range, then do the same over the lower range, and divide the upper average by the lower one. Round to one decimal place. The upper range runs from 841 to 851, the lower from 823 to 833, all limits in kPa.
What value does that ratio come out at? 1.0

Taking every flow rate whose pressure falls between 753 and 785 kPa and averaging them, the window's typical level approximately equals 218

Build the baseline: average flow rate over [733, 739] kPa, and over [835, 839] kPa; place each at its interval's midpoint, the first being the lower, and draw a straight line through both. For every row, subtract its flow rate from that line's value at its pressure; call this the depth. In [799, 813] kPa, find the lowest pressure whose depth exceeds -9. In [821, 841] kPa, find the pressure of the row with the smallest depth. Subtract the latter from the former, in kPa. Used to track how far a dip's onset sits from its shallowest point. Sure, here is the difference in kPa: -18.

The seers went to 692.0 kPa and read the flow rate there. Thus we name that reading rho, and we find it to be 124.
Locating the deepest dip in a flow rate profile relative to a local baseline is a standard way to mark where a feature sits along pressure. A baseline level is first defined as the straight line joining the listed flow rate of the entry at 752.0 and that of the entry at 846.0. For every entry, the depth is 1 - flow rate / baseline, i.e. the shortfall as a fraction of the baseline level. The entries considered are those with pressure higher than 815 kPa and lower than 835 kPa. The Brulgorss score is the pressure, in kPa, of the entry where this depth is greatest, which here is 820.0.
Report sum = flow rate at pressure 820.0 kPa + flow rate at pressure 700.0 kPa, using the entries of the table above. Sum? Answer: 291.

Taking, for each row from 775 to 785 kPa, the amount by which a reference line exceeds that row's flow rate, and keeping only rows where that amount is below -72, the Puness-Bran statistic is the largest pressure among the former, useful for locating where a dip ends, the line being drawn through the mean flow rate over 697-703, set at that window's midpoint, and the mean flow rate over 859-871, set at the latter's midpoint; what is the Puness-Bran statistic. 784.0 kPa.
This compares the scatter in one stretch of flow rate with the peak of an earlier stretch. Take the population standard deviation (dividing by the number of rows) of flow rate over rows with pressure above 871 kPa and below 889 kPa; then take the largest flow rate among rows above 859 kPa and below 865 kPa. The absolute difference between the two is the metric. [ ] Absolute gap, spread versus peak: 133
